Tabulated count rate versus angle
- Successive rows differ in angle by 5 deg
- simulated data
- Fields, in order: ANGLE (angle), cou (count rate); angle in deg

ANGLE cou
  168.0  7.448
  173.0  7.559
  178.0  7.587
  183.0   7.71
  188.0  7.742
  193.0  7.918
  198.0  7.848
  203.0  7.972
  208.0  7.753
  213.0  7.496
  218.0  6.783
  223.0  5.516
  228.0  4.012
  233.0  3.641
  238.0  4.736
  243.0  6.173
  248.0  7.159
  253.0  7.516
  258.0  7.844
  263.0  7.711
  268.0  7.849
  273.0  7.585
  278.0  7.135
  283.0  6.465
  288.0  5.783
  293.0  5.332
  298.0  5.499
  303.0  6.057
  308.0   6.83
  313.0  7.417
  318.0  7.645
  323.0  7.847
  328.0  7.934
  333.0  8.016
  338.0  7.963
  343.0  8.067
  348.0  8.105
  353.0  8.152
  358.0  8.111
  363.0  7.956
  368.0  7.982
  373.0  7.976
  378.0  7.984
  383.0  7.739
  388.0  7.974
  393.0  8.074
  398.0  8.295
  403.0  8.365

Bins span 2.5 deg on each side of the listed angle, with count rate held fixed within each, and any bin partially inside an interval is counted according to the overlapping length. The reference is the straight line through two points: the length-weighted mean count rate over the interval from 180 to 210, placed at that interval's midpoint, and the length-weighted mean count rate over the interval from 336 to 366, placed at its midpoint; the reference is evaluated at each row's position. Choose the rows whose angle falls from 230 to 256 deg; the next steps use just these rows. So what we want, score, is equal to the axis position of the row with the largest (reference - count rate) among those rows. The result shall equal 233.0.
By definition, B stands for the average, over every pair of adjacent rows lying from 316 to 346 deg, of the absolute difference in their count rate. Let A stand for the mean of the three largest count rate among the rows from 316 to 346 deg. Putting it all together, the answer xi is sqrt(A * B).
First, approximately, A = 8.0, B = 0.1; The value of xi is 0.9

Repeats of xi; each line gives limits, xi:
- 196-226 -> 2.0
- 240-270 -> 1.7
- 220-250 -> 2.6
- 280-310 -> 1.8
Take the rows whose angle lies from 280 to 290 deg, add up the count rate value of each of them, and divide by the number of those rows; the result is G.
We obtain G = 6.1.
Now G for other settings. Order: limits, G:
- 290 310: 5.9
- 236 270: 7.0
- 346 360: 8.1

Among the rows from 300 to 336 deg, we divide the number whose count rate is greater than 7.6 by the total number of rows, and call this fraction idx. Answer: 0.6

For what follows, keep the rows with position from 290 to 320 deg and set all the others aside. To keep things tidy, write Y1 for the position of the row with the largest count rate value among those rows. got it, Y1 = 318.0 deg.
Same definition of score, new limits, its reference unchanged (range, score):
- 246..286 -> 283.0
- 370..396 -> 383.0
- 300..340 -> 303.0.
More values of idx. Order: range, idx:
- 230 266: 0.3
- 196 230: 0.4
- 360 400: 1.0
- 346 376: 1.0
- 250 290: 0.4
